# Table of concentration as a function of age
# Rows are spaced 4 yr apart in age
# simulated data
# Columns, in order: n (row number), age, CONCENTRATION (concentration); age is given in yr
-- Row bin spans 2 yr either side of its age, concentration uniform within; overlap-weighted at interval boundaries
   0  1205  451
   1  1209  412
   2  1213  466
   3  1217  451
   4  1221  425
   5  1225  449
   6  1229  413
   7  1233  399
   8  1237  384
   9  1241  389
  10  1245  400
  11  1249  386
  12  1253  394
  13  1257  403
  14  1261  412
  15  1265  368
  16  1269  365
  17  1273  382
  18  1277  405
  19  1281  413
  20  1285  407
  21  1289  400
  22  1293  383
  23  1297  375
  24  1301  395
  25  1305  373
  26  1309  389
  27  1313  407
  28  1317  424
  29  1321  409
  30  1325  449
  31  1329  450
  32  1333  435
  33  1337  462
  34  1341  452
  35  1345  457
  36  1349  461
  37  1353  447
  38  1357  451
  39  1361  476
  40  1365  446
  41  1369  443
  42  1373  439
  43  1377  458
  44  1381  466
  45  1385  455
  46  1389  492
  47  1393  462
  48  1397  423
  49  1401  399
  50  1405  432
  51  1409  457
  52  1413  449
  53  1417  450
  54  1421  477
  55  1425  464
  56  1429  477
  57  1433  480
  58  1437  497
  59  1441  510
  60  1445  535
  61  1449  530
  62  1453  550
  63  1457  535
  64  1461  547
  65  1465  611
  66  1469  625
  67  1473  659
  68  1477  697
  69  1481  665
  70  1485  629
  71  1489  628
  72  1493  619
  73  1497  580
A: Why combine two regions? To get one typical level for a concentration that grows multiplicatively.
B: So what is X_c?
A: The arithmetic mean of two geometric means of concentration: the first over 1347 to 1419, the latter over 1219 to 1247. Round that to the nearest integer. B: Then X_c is 429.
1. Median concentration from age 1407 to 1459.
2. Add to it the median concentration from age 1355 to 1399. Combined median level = 935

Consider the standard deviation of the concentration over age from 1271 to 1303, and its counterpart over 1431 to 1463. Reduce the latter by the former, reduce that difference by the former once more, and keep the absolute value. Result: 2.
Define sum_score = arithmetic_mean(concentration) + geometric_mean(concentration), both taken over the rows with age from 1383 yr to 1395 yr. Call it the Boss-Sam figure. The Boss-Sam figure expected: 939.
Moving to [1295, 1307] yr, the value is 762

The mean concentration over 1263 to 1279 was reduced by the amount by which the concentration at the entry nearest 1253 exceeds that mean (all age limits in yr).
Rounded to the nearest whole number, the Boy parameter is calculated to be 366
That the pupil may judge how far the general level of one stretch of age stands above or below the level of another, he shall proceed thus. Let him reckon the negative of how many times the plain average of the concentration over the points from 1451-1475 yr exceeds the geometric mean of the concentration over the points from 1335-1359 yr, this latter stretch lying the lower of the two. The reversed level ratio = -1.29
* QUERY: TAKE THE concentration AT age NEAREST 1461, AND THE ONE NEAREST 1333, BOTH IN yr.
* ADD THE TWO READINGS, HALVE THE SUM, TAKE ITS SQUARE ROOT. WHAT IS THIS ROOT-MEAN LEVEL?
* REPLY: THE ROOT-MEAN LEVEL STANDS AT 22.2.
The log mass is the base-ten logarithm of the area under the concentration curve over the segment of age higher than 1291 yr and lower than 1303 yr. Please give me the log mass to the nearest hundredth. 3.66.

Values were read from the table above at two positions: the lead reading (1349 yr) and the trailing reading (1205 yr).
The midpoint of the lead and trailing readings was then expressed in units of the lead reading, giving 0.99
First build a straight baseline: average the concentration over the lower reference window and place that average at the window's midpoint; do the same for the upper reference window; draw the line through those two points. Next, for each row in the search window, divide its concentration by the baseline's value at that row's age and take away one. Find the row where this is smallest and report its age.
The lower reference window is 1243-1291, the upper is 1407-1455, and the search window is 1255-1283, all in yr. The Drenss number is 1269 yr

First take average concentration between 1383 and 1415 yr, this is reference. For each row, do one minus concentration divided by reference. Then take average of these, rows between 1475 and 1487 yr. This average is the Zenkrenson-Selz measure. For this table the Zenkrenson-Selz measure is -0.5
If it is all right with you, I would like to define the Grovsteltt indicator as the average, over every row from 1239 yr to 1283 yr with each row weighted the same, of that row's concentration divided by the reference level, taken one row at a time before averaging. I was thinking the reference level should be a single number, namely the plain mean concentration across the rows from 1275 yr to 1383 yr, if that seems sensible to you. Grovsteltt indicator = 0.92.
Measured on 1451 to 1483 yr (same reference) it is 1.43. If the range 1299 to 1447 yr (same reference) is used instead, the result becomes 1.05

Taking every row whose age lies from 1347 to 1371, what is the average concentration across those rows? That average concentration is 454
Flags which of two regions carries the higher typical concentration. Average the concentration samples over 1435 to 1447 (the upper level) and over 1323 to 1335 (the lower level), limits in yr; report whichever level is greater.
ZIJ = 514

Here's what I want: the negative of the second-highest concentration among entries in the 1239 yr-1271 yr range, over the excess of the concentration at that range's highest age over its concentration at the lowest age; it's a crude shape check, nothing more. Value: 17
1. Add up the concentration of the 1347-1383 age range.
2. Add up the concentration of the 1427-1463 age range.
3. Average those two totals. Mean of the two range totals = 4374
